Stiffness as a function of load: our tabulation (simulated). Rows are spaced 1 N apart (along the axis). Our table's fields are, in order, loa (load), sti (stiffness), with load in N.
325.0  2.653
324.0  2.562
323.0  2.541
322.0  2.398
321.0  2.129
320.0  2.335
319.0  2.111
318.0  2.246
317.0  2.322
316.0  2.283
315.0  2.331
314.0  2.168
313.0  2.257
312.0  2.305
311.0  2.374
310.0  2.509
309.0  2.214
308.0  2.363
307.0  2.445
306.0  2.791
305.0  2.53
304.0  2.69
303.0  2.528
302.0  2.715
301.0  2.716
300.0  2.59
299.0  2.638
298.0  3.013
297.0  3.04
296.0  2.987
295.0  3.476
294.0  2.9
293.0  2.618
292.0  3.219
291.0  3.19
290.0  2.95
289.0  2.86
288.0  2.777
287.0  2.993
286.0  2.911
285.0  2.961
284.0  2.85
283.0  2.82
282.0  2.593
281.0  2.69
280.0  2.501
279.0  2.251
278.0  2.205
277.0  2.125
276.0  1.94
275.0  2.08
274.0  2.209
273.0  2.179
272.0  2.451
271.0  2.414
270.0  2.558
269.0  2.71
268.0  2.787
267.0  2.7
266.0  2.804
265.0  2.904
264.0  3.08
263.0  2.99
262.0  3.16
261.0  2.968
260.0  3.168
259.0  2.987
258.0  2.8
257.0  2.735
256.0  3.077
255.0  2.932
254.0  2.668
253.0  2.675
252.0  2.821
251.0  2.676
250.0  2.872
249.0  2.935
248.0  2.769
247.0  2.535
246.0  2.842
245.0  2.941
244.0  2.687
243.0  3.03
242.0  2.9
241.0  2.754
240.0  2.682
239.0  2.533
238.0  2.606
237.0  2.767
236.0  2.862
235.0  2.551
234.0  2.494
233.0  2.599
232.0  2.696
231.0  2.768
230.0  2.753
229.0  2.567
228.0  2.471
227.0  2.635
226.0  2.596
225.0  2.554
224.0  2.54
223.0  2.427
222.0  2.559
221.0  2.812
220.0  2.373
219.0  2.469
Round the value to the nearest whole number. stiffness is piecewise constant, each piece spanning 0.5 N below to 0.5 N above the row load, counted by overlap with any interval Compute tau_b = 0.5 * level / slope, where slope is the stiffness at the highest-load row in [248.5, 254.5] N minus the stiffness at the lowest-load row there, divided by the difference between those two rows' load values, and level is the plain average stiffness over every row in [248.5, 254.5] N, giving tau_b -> -26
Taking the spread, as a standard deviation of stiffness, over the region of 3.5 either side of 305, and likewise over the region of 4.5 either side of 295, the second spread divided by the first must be 1.8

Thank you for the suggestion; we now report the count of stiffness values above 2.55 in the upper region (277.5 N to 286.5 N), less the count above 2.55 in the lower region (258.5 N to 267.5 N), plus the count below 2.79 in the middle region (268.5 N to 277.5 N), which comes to 6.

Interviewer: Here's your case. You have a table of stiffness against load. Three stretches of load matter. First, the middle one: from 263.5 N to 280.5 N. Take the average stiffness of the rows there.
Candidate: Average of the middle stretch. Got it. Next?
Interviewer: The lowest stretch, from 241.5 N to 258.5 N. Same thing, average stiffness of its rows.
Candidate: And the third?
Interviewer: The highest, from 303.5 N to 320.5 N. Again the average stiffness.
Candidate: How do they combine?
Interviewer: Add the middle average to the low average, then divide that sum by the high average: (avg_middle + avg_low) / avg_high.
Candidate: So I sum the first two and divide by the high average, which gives 2.23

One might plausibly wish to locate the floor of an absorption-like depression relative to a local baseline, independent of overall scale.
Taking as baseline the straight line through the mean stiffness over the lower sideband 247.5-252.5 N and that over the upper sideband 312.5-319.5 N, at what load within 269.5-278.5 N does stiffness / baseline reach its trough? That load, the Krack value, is 276.0 N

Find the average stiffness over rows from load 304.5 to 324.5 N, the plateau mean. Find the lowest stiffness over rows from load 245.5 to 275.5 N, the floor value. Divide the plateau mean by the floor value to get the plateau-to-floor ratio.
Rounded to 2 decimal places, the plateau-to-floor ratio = 1.13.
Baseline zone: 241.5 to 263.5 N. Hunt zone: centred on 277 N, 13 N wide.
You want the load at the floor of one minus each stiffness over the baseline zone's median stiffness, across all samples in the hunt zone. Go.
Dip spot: 283.0 N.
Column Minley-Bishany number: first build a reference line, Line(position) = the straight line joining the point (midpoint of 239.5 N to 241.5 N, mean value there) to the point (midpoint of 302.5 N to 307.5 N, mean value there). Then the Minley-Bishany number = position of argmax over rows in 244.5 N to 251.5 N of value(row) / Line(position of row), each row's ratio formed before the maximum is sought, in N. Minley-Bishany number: 249.0 N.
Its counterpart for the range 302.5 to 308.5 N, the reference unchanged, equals 306.0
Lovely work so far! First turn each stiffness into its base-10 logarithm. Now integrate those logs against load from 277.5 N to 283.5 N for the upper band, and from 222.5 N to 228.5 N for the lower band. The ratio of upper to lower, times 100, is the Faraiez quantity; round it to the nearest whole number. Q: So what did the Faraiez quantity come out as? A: 98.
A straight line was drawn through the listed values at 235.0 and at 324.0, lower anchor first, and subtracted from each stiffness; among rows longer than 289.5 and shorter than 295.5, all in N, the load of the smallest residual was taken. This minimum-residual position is 293.0 N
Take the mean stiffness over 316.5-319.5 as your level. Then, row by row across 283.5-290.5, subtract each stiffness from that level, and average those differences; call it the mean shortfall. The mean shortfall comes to -0.7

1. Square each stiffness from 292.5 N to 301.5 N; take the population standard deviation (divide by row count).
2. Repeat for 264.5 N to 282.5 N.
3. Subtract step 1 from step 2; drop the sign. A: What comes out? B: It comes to 0.25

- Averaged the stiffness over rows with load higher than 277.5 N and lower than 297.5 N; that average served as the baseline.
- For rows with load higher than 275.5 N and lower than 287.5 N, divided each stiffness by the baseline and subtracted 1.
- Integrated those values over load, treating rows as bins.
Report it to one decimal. -1.1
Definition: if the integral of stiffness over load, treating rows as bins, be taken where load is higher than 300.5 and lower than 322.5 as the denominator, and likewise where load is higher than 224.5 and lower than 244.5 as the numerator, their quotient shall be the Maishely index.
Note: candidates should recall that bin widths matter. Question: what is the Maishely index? 1.0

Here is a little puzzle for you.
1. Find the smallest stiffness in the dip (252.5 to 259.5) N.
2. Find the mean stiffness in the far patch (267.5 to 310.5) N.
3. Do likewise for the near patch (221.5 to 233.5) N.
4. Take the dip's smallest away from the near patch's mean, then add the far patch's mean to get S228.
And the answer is 2.58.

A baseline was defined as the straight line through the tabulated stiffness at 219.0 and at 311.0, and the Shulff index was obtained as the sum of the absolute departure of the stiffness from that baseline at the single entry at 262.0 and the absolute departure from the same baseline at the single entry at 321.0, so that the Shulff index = 1.0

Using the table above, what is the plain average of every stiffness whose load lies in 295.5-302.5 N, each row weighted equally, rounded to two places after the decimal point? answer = 2.81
